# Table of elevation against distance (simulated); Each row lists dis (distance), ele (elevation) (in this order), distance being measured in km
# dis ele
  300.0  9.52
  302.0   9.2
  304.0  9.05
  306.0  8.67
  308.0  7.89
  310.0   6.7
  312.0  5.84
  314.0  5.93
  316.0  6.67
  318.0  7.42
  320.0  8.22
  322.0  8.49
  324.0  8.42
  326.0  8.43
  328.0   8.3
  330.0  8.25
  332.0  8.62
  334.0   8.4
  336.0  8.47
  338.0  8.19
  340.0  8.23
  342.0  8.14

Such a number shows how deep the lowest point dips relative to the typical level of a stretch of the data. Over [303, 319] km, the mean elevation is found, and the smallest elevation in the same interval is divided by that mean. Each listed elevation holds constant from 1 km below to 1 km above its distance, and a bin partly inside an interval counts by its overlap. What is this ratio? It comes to 0.80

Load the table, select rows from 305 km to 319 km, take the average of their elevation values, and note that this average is 7.02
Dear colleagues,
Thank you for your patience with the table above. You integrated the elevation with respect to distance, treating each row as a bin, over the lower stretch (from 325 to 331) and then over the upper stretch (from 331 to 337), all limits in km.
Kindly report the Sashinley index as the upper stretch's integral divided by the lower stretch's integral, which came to 1.02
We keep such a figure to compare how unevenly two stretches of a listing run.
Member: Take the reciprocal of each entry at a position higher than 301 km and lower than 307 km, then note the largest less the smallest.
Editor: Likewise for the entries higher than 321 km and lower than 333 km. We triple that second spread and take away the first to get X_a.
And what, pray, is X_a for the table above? 0.01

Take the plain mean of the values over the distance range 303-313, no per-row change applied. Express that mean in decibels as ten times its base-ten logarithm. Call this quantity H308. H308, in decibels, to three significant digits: 8.83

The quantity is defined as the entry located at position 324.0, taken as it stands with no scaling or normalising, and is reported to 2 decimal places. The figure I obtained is 8.42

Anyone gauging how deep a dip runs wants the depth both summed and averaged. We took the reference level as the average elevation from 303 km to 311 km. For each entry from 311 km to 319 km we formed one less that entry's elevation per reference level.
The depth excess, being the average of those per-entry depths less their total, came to -0.60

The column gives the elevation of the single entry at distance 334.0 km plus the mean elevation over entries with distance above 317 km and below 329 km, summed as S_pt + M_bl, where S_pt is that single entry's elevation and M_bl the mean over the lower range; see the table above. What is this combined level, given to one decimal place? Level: 16.6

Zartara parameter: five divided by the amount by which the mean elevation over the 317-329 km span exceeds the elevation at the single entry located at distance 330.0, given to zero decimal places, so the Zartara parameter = -136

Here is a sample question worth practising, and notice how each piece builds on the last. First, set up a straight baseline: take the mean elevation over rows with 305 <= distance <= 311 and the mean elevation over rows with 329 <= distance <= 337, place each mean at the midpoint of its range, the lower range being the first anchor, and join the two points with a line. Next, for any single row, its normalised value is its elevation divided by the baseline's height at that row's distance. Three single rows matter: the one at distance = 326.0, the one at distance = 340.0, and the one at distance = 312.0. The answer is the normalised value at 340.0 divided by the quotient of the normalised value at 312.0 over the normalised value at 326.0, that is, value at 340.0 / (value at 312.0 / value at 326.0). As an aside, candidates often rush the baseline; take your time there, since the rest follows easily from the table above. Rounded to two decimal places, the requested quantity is 1.31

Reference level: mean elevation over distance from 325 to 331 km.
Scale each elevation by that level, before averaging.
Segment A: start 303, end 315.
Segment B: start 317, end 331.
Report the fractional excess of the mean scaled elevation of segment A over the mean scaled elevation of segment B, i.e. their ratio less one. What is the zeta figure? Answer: -0.11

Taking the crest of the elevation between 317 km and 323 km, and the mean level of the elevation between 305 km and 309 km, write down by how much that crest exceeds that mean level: 0.2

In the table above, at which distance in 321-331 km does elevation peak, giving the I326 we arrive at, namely 322.0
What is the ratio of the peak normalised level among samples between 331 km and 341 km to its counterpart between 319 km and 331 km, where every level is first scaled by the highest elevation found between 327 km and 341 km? 1.02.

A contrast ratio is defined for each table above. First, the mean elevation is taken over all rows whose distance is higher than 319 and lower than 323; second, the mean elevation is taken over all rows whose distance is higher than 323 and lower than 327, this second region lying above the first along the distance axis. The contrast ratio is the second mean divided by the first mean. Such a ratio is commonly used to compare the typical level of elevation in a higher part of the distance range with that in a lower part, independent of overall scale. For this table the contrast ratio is 1.01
